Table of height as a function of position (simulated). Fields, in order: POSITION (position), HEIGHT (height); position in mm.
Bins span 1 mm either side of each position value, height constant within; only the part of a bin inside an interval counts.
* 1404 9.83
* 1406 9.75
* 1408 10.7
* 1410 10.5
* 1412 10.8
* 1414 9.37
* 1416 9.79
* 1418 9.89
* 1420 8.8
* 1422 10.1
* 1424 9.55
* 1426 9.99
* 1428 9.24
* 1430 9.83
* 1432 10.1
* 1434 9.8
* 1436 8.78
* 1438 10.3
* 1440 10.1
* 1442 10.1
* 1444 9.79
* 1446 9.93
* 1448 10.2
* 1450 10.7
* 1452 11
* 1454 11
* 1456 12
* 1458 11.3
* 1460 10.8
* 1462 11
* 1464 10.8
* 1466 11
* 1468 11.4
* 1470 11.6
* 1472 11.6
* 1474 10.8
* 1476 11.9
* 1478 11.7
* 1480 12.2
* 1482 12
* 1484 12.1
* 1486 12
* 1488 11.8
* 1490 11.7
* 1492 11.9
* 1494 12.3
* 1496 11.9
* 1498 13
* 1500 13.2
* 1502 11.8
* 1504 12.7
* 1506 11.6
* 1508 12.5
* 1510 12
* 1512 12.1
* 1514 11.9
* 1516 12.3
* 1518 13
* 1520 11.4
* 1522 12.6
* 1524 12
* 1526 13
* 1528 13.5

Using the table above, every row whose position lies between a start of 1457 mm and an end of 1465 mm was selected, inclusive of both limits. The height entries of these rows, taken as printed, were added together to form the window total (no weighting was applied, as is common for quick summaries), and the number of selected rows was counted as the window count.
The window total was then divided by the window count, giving 11.0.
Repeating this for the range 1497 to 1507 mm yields 12.5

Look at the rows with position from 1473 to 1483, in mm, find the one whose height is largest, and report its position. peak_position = 1480 mm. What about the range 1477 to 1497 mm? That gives 1494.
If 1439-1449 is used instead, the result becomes 1448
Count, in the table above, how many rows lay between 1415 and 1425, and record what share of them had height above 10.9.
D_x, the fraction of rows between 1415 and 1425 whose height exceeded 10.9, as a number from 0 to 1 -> 0.00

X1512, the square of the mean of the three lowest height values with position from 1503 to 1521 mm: 135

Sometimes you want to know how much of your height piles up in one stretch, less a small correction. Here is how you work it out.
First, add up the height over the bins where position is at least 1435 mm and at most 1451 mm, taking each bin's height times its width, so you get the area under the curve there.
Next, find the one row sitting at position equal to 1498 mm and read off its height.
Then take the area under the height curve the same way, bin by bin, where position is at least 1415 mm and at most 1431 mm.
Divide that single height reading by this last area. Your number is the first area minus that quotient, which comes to 160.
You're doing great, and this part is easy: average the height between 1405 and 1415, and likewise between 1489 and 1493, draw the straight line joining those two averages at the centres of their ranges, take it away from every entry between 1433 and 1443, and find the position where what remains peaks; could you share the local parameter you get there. 1438 mm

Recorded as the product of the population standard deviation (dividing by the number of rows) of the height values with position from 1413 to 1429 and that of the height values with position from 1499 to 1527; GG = 0.22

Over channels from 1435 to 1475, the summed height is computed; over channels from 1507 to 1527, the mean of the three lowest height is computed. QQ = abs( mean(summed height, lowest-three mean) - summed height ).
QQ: 101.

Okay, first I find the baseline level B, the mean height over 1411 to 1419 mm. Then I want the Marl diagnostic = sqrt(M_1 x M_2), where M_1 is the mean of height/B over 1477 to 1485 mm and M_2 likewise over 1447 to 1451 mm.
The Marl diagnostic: 1.12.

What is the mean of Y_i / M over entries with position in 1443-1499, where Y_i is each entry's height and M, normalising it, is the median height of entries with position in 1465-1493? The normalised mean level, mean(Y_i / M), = 0.97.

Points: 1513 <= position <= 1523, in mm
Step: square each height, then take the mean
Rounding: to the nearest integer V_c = 150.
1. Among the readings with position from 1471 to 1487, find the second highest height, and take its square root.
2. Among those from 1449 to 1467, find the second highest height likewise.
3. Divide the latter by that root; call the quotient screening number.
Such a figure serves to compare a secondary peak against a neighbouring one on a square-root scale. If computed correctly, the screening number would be 3.25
